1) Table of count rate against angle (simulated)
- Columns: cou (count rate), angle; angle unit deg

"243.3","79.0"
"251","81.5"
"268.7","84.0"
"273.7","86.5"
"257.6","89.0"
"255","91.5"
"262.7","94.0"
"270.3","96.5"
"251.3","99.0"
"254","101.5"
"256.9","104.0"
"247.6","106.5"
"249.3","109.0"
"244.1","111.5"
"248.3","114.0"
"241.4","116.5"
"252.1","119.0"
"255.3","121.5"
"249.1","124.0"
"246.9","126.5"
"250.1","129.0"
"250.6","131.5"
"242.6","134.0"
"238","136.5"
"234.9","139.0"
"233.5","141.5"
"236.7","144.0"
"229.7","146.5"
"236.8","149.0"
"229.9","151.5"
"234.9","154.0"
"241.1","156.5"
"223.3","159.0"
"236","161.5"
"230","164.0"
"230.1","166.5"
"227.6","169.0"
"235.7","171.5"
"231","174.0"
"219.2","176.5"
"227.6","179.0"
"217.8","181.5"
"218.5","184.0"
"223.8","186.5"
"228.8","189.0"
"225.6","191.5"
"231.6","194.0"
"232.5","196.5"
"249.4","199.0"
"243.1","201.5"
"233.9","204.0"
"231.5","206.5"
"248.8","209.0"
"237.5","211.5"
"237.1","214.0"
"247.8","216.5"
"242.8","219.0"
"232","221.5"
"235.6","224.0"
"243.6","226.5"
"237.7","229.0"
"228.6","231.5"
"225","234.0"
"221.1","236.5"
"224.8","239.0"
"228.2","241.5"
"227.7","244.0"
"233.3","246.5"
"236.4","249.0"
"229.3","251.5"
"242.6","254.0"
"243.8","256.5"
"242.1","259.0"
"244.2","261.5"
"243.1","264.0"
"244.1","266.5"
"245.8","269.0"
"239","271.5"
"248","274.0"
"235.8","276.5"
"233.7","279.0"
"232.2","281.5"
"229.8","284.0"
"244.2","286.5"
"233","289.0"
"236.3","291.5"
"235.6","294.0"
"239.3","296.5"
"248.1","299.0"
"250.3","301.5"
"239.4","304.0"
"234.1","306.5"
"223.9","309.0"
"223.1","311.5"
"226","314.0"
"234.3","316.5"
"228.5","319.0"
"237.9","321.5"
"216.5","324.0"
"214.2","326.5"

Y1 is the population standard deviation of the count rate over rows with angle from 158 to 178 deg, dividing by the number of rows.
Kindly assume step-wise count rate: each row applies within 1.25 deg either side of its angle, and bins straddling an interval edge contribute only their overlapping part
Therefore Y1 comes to 5.37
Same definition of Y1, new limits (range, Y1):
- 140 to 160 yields 5.14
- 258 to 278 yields 3.60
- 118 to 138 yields 5.16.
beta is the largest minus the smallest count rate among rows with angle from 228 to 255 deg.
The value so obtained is 21.5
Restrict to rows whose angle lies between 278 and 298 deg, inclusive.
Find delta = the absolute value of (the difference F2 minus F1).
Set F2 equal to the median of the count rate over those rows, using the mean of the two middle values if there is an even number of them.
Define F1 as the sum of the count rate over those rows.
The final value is 1649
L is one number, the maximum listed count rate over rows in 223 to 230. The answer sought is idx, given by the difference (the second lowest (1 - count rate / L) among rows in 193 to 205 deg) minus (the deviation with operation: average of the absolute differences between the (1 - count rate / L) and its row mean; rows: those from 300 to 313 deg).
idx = -0.03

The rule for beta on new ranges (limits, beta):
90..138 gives 32.3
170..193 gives 17.9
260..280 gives 14.3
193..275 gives 28.3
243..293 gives 20.3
